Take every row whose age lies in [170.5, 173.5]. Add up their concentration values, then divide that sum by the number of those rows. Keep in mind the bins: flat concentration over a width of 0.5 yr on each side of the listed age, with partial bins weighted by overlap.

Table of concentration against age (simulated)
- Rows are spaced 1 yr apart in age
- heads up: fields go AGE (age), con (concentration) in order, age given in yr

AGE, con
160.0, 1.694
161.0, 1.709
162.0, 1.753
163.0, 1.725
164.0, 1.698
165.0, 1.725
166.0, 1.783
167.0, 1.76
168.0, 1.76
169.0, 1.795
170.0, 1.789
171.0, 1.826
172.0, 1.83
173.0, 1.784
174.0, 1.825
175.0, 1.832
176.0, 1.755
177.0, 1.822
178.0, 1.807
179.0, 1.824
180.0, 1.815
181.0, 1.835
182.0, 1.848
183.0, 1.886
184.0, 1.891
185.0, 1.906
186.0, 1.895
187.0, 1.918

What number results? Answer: 1.81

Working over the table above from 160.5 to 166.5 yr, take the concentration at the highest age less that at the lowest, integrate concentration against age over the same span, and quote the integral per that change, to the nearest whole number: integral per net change 140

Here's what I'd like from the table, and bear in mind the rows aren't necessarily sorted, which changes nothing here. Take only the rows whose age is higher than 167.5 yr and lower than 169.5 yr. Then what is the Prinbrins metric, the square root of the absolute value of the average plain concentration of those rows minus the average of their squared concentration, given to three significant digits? 1.18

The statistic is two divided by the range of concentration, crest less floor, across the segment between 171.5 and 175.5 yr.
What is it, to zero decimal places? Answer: 42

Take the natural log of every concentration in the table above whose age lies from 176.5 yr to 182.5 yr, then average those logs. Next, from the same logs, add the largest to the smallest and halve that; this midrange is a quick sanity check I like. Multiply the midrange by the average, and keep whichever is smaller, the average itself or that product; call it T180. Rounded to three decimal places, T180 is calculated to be 0.363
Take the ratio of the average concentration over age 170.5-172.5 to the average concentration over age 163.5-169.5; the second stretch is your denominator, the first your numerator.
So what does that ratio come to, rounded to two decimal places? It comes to 1.04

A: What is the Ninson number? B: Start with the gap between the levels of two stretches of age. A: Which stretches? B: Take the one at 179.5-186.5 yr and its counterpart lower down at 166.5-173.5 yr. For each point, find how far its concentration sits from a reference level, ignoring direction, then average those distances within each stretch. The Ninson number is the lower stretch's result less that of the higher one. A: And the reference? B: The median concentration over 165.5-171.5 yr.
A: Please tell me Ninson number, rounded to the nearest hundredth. -0.06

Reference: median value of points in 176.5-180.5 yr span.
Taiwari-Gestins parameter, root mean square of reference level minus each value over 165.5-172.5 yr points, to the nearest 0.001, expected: 0.037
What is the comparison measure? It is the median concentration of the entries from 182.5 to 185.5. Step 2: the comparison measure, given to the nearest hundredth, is 1.89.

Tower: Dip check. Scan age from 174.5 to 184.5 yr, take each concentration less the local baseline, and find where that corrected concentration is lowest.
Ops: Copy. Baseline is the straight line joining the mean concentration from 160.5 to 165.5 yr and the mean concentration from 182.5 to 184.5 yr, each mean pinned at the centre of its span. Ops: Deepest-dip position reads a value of 176.0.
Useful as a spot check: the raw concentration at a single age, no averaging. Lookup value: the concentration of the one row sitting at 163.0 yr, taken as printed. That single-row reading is 1.725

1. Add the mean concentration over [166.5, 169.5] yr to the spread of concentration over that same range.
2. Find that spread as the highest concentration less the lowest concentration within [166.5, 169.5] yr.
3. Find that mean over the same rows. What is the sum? 1.81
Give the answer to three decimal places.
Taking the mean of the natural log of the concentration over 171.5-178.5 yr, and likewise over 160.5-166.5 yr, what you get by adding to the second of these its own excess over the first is 0.506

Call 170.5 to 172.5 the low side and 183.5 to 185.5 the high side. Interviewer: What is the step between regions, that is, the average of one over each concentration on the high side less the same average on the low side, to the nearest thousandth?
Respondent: -0.020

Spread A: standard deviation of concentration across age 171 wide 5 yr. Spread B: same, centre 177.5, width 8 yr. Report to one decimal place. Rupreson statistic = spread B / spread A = 1.2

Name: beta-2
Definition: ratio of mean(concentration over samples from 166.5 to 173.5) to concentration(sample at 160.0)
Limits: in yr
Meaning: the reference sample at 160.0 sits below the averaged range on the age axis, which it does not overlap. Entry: 1.06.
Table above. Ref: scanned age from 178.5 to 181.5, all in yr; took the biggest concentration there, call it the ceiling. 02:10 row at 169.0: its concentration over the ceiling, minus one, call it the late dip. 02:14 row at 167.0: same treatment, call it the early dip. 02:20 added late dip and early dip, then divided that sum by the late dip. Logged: 2.9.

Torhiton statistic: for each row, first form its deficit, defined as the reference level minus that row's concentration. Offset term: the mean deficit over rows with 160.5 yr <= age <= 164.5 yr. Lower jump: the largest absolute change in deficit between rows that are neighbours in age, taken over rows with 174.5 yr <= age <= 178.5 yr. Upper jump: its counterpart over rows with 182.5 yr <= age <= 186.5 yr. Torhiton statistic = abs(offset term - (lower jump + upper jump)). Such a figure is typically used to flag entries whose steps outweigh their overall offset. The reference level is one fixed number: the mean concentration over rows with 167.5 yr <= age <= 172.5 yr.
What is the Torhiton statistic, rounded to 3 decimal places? 0.013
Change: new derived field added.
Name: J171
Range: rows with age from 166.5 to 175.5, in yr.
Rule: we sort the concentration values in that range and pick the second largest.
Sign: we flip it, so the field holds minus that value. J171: -1.83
